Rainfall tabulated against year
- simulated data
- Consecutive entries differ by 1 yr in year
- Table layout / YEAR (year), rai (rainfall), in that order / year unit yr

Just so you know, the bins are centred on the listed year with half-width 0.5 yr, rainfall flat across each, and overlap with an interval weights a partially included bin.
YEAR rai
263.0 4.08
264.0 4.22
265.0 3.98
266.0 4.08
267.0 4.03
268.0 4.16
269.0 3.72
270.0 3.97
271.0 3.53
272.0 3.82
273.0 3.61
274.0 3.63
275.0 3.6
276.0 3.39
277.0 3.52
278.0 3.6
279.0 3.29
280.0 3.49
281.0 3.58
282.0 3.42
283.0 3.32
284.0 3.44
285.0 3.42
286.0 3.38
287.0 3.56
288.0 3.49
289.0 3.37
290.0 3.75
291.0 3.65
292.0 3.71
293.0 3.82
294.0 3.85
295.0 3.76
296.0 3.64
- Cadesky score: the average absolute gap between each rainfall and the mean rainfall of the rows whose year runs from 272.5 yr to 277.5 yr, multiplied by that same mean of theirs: 0.27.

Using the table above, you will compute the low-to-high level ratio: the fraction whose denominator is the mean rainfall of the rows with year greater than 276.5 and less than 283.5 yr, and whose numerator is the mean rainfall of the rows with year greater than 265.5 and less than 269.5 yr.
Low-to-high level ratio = 1.16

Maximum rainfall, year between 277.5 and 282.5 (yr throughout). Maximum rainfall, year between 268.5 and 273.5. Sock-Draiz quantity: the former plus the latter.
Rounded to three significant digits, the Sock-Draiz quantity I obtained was 7.57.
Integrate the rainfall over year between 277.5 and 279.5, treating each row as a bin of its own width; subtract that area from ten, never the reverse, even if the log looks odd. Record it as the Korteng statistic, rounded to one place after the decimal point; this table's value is 3.1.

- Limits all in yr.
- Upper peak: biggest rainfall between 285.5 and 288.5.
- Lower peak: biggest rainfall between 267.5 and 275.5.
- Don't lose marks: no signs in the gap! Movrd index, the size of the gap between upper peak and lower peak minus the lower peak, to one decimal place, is -3.6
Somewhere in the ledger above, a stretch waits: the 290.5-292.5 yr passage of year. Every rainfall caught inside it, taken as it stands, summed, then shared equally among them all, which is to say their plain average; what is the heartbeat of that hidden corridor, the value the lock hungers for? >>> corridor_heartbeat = 3.68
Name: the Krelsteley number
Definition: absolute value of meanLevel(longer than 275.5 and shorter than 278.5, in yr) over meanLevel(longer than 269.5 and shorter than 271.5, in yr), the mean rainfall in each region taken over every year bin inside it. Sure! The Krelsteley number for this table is 0.93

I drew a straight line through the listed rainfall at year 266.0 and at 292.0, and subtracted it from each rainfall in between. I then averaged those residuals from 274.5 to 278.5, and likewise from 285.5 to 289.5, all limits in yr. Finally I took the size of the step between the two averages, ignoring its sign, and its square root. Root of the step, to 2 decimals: 0.28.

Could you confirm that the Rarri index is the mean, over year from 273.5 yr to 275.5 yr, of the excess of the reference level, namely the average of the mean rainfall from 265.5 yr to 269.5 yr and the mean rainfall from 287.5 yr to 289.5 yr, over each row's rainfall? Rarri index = 0.10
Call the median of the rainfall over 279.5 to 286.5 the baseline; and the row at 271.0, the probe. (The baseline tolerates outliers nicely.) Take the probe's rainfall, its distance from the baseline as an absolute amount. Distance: 0.11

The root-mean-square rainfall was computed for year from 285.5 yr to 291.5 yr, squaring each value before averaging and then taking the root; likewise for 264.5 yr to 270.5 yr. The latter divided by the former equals 1.13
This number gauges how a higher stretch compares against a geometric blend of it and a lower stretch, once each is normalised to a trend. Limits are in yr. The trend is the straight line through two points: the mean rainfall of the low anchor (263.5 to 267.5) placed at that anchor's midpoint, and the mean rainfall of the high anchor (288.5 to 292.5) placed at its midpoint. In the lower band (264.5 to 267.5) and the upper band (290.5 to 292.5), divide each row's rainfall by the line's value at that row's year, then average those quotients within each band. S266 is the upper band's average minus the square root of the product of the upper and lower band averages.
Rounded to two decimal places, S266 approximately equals 0.02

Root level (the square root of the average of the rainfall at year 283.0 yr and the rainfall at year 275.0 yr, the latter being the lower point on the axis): 1.86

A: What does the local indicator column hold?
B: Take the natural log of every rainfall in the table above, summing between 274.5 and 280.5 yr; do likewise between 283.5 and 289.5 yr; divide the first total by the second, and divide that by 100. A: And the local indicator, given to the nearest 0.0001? 0.0101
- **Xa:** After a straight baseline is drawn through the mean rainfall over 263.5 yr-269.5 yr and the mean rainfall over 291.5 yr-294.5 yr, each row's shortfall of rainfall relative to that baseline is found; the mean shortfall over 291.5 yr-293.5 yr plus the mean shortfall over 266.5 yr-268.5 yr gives 0.0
